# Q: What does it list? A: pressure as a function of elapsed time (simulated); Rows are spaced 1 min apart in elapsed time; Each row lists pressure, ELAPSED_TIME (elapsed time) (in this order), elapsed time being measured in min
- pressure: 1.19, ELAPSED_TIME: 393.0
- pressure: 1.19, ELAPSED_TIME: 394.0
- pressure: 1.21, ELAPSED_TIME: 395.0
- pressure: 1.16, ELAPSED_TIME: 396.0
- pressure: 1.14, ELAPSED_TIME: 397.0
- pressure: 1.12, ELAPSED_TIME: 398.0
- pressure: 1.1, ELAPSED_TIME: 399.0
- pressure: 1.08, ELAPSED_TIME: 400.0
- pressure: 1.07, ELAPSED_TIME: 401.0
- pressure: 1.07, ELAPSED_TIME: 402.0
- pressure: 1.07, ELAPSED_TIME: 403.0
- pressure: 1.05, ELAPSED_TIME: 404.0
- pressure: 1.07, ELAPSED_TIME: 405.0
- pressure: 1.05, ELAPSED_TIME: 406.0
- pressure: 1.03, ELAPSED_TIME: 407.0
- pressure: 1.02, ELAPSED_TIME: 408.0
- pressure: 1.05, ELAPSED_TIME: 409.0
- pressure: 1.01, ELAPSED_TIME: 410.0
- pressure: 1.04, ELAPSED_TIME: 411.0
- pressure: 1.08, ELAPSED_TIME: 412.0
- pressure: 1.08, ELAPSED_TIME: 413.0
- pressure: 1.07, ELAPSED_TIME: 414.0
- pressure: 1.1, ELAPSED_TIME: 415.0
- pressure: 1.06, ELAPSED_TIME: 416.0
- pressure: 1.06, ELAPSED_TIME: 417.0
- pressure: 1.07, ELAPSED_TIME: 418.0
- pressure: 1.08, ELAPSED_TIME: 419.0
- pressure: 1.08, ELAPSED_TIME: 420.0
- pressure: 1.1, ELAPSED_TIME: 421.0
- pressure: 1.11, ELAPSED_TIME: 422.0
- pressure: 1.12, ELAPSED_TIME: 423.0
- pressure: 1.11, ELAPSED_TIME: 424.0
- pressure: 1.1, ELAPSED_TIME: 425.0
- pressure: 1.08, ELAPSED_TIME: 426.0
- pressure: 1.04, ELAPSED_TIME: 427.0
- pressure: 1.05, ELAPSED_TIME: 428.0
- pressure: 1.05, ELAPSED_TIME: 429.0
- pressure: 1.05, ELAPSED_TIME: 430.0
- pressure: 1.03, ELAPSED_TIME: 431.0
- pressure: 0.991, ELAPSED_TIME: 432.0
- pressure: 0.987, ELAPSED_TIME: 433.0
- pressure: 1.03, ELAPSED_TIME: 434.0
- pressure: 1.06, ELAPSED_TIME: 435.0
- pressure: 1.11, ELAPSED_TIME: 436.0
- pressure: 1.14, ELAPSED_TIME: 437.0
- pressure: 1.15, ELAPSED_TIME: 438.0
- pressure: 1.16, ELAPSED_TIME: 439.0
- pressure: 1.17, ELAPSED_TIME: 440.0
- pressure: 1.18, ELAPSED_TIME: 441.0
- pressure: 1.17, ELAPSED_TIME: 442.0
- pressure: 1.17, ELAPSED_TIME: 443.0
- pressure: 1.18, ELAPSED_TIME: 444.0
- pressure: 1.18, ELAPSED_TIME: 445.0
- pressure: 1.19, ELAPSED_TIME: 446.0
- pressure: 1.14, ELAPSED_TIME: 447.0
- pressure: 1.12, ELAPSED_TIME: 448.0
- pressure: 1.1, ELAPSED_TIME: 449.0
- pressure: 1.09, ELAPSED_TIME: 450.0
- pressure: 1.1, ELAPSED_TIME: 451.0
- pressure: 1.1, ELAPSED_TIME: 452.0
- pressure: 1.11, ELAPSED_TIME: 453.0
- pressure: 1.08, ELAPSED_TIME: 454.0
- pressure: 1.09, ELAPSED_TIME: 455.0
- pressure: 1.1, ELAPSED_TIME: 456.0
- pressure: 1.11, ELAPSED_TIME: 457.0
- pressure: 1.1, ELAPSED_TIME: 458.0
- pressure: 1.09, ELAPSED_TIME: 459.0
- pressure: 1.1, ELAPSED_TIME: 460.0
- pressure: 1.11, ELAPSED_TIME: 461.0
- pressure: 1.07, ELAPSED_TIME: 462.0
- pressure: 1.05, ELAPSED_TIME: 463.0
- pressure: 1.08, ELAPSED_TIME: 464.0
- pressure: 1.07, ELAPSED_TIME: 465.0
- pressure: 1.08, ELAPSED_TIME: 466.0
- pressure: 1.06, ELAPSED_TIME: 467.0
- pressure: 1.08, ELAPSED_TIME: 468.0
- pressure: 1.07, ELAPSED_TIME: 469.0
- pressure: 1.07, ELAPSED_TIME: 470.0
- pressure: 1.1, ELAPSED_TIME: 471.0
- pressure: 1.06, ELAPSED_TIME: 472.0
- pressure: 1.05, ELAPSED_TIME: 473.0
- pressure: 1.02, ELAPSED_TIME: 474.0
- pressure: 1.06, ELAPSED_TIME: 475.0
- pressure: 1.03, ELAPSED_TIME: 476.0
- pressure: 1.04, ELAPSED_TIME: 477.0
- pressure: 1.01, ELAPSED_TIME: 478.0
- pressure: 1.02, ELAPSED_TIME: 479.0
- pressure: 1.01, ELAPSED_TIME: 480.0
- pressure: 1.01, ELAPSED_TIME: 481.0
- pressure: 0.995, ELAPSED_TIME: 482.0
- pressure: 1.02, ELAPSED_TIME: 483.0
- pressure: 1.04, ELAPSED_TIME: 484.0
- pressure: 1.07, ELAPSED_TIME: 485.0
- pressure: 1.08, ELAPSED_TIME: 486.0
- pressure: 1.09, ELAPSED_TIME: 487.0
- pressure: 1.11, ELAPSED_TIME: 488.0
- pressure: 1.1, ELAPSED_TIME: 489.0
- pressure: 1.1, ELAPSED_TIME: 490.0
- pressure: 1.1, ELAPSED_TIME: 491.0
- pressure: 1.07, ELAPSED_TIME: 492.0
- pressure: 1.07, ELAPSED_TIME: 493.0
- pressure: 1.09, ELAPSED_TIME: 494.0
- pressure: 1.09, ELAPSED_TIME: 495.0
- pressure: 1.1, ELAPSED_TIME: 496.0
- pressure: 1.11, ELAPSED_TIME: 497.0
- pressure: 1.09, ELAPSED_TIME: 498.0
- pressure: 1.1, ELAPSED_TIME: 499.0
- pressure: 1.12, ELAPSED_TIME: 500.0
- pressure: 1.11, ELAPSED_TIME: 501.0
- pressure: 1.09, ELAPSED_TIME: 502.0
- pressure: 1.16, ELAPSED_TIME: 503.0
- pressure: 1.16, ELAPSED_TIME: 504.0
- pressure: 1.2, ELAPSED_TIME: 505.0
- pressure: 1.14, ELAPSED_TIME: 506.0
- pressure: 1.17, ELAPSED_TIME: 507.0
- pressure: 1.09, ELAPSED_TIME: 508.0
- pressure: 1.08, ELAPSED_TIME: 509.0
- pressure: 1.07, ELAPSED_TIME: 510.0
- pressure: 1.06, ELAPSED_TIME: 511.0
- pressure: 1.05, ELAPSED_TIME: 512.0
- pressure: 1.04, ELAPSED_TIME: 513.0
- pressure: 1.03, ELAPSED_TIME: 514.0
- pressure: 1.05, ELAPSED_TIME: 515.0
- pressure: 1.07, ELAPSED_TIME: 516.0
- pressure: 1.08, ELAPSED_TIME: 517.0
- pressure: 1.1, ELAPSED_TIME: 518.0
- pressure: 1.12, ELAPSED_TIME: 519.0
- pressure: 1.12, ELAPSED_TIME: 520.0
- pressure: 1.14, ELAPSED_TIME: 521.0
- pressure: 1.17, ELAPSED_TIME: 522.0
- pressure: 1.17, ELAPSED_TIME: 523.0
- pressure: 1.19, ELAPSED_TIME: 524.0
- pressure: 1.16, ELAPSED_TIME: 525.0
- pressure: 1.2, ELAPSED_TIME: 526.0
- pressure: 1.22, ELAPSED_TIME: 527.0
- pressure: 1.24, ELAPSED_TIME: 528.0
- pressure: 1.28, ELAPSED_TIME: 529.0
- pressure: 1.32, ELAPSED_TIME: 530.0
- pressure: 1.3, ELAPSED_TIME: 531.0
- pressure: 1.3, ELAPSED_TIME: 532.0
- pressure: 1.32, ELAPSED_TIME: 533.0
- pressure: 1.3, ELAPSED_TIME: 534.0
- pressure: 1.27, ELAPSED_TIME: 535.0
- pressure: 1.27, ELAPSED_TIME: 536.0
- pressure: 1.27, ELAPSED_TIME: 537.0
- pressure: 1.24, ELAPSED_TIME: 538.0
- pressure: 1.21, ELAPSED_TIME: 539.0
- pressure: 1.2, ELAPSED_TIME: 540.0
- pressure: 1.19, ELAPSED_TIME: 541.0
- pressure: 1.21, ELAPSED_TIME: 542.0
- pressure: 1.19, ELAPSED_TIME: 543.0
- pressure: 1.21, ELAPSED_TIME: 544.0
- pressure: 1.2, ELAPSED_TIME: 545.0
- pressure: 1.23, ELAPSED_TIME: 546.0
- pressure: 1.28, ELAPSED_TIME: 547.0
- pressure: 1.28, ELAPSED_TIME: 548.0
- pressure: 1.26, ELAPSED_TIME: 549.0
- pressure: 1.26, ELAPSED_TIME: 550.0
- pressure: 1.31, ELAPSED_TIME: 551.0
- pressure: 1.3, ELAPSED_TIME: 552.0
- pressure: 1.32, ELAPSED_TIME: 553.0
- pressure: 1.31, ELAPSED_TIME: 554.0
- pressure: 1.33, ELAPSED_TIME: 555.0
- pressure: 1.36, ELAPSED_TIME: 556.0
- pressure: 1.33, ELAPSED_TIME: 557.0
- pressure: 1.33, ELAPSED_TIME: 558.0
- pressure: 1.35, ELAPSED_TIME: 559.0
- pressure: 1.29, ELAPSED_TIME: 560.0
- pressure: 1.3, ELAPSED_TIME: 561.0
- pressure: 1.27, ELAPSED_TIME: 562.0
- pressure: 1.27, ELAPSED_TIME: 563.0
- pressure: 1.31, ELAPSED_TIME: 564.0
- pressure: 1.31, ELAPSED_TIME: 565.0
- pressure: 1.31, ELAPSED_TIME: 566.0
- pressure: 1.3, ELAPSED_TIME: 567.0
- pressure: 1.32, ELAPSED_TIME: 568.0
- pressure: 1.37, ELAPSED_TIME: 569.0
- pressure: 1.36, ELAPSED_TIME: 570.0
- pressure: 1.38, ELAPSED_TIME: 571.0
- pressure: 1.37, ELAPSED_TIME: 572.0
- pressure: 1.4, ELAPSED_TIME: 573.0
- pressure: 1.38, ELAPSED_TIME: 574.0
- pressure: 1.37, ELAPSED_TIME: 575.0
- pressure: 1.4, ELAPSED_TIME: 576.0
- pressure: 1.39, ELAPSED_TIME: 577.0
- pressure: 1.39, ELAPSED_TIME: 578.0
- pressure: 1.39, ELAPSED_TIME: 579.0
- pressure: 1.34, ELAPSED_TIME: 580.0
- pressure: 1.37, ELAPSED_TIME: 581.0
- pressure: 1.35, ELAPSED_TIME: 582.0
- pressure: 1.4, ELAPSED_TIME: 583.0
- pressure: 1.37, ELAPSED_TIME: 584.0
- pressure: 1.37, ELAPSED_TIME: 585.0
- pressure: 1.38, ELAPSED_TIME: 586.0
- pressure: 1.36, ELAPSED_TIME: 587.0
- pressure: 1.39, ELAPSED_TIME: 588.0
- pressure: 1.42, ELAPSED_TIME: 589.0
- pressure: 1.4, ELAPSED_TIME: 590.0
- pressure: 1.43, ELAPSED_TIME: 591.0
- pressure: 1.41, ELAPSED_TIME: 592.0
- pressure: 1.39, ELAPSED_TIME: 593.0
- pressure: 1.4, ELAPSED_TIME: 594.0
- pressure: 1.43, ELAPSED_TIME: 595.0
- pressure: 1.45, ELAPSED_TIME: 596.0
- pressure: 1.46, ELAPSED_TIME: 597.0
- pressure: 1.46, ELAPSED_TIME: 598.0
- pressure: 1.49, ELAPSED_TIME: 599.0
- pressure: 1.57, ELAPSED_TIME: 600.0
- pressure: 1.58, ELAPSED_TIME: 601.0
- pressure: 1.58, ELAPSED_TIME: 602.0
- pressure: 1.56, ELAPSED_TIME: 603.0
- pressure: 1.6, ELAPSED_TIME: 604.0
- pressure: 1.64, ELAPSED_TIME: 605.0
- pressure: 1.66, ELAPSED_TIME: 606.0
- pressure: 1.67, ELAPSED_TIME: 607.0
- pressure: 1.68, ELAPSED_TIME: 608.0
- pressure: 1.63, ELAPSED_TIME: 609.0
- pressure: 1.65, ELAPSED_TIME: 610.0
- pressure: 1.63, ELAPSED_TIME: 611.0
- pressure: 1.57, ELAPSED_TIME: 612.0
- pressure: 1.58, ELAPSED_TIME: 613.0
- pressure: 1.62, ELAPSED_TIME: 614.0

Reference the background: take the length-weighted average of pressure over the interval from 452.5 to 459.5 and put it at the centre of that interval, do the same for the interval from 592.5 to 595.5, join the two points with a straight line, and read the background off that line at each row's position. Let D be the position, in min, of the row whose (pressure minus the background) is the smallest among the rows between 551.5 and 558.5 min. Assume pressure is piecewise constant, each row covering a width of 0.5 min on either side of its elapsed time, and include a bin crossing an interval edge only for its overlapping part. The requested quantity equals 552.0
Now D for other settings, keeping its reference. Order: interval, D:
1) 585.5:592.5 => 587.0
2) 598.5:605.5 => 599.0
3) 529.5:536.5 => 536.0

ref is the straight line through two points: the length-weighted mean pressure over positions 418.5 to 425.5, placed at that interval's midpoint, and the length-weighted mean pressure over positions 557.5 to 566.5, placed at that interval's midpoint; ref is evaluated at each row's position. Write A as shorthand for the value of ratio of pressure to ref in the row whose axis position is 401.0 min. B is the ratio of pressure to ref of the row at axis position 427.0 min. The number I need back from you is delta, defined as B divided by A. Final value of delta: 0.94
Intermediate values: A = 1.00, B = 0.94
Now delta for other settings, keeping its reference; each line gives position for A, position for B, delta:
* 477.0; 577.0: 1.19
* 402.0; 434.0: 0.92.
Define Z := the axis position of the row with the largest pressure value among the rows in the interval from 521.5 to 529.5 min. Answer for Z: 529.0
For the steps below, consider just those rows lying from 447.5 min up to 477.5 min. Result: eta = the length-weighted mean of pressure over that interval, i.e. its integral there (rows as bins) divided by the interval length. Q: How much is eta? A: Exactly 1.1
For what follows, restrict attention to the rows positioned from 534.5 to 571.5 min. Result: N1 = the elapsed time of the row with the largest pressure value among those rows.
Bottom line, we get 571.0 min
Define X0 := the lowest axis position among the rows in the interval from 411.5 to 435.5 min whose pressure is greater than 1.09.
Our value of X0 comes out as 415.0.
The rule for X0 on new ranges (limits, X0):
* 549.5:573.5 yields 550.0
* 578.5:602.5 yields 579.0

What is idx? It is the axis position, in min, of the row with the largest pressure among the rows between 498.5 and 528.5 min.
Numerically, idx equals 528.0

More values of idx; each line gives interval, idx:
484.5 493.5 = 488.0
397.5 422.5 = 398.0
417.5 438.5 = 438.0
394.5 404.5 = 395.0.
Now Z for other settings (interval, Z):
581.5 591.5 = 591.0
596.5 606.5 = 606.0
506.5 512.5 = 507.0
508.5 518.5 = 518.0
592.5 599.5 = 599.0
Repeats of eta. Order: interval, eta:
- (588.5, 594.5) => 1.4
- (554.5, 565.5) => 1.3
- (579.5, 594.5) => 1.4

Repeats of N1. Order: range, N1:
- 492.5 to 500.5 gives 500.0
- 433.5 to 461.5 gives 446.0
